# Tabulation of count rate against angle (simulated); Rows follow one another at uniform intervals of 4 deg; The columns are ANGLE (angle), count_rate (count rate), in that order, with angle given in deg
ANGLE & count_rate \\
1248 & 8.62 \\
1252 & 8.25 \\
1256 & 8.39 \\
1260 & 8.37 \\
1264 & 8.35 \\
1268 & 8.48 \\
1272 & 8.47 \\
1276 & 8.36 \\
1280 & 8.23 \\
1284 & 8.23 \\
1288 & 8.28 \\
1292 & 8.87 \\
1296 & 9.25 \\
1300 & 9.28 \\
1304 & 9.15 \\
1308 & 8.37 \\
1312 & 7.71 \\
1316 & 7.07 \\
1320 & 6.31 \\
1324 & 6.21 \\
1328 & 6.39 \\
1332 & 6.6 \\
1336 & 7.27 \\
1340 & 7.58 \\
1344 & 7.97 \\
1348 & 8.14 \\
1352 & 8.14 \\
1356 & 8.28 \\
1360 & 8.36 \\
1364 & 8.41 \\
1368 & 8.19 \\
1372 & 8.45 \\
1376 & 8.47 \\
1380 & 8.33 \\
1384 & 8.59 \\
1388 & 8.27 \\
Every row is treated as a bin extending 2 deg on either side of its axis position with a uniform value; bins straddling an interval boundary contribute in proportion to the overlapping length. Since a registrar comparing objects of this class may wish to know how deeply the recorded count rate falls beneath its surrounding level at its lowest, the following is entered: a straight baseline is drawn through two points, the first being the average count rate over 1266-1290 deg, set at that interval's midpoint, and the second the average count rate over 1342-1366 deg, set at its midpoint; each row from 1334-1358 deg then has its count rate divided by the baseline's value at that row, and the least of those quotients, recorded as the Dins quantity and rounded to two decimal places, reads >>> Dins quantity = 0.88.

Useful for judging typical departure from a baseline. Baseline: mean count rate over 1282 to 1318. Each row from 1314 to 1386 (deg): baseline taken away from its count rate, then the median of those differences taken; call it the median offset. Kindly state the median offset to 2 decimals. -0.33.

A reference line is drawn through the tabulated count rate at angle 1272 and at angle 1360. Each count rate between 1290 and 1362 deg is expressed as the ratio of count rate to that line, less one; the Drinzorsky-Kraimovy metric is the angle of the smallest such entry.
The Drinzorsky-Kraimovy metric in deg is 1324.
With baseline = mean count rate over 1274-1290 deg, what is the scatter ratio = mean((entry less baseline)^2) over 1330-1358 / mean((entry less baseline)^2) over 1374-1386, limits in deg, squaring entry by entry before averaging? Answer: 14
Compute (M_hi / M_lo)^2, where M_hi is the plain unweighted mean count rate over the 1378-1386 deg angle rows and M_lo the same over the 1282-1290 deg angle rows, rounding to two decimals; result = 1.05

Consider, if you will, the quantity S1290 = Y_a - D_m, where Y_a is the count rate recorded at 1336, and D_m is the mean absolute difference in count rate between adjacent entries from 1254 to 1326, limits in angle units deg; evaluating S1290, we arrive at 7.0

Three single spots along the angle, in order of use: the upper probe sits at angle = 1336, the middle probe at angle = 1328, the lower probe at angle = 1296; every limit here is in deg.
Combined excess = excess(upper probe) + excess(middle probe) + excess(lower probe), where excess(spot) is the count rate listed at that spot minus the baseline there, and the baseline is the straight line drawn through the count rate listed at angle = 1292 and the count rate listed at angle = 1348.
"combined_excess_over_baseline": -2.6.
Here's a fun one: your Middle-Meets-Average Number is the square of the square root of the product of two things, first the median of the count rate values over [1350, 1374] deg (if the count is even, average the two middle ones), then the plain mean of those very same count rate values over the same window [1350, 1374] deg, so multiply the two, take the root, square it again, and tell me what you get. 69.1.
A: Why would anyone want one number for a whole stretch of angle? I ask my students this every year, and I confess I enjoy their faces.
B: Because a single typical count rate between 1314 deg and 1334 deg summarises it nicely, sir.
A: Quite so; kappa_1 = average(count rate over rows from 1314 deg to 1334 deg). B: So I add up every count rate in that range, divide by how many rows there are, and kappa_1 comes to 6.5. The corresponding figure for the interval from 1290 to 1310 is 9.0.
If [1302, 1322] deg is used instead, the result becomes 7.7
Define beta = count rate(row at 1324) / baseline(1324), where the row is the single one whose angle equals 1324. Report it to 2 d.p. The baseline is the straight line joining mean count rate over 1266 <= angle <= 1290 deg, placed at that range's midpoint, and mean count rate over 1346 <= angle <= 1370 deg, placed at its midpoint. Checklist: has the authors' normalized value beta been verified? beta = 0.75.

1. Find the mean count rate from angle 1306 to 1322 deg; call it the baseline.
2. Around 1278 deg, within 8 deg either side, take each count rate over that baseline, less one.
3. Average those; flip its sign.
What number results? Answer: -0.13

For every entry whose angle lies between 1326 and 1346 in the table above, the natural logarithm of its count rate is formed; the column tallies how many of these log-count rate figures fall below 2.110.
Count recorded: 5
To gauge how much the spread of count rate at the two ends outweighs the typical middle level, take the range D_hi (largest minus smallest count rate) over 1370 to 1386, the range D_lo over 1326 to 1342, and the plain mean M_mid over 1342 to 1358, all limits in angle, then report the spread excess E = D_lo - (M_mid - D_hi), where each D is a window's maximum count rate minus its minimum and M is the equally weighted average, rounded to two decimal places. -6.68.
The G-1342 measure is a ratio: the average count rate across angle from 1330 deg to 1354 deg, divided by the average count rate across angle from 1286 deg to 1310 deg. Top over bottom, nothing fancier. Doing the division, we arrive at 0.86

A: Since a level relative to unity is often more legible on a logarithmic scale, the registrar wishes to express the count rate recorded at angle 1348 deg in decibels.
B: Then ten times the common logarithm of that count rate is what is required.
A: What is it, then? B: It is 9.11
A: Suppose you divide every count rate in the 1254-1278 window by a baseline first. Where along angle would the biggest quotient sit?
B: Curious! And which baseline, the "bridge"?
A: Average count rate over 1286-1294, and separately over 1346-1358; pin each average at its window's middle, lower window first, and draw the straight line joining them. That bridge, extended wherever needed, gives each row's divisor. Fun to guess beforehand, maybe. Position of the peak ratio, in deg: 1272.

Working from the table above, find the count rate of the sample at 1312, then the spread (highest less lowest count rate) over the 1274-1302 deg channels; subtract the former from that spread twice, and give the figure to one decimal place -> -14.4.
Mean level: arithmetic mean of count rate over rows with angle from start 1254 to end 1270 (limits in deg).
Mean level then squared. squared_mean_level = 70.5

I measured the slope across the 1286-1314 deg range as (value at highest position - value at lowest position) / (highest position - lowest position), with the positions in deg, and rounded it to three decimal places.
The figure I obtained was -0.024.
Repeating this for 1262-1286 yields -0.006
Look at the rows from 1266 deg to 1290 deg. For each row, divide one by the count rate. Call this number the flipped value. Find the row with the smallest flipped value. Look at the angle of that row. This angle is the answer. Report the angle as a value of 1268 deg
